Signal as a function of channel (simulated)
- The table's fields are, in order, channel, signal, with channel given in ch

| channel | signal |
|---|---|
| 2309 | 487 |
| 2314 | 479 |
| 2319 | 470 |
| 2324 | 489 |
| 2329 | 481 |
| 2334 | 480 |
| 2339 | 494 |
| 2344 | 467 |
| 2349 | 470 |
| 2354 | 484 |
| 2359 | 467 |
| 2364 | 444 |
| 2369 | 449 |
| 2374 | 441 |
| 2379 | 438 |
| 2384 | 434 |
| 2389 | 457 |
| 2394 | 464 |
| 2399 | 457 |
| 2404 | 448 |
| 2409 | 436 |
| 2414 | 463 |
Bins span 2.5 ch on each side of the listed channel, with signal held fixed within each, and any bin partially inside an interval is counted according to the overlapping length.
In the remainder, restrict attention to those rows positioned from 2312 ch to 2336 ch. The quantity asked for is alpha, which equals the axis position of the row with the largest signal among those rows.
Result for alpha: 2324 ch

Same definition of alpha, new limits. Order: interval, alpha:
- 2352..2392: 2354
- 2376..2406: 2394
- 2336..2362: 2339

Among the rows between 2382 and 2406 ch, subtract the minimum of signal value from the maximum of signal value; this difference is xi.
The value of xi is 30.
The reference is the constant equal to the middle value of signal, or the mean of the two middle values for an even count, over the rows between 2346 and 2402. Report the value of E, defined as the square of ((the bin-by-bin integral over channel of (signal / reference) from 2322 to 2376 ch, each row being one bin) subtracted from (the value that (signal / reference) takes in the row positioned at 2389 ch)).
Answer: 2971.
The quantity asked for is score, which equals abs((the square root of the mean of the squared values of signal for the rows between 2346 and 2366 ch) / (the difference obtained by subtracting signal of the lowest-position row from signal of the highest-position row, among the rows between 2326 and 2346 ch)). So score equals 33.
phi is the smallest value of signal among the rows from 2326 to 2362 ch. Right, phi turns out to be 467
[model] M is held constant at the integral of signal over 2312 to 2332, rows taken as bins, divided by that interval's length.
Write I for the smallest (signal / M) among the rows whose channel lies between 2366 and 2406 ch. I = 0.905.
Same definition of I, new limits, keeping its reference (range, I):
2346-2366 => 0.925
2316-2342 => 0.980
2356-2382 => 0.913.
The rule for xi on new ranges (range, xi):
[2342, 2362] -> 17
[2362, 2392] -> 23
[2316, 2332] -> 19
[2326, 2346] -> 27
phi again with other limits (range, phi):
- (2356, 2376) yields 441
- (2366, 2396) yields 434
